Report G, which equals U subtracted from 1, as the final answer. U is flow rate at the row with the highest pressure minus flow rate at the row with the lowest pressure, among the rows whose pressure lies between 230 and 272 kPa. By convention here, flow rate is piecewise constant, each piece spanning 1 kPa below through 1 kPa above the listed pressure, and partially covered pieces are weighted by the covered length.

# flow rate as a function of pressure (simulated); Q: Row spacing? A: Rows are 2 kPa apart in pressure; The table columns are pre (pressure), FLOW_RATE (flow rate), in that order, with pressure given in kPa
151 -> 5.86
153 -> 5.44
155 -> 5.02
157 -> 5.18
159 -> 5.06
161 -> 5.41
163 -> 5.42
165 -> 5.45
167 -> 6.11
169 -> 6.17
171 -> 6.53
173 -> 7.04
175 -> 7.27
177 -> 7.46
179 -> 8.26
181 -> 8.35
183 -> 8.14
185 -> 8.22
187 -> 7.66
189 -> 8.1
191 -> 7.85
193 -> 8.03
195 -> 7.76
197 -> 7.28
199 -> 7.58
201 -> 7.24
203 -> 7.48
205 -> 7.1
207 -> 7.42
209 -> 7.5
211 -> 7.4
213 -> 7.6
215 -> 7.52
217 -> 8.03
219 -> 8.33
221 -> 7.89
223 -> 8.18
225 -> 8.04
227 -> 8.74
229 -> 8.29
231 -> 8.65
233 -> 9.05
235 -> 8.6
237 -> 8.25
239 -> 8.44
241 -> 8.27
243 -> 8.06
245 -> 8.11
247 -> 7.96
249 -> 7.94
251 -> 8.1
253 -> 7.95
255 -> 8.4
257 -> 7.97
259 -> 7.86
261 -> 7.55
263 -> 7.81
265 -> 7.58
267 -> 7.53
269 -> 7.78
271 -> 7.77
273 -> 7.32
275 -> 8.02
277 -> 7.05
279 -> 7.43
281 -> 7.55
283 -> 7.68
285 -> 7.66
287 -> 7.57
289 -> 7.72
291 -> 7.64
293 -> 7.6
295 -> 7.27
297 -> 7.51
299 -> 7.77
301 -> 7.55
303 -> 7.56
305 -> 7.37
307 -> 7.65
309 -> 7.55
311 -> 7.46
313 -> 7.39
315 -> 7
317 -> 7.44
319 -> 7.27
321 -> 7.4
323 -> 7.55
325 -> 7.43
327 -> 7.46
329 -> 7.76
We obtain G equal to 1.9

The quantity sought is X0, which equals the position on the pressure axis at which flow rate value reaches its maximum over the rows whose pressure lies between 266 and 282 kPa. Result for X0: 275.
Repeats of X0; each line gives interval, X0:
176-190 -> 181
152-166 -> 165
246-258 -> 255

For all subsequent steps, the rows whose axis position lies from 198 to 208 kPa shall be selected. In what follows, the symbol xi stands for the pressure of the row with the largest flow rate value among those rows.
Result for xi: 199 kPa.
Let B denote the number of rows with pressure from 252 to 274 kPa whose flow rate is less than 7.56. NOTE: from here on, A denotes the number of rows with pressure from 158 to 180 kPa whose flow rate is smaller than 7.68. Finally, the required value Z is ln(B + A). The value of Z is 2.56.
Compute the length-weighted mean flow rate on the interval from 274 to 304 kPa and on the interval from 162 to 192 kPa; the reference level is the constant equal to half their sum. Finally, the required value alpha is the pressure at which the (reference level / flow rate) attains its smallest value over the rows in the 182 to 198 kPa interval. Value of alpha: 185 kPa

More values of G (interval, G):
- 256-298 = 1.5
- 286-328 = 1.1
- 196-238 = 0.0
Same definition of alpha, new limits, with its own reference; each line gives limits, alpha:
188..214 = 189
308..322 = 309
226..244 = 233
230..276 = 233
